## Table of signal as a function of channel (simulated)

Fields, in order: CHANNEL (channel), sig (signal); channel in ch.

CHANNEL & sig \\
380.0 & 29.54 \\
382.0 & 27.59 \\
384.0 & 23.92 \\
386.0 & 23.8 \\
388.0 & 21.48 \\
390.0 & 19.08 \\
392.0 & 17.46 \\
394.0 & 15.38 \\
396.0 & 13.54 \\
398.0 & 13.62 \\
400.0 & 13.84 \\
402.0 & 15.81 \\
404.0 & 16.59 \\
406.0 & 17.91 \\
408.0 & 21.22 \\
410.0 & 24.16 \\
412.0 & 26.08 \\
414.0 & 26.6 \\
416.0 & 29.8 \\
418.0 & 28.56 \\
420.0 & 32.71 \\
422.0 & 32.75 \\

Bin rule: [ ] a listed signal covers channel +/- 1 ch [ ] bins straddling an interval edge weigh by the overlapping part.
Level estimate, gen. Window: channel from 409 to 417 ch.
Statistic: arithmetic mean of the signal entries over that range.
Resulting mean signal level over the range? 27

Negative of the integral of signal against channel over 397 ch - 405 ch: -120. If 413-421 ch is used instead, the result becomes -235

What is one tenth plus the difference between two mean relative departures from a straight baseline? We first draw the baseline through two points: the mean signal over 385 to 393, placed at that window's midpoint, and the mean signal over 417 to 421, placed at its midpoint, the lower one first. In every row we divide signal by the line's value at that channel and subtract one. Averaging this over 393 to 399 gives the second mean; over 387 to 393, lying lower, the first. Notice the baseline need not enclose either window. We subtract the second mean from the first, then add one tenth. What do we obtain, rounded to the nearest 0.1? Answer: 0.4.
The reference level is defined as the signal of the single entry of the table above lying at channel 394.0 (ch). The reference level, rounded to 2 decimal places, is 15.38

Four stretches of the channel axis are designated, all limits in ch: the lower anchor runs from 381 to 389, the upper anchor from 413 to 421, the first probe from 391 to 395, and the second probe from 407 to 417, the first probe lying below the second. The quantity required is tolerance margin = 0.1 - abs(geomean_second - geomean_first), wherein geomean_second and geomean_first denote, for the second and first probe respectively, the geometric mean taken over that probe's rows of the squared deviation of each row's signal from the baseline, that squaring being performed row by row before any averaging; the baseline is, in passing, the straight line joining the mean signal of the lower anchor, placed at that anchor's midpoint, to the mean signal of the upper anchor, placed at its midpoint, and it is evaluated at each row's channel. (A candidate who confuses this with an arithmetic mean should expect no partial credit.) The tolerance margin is -75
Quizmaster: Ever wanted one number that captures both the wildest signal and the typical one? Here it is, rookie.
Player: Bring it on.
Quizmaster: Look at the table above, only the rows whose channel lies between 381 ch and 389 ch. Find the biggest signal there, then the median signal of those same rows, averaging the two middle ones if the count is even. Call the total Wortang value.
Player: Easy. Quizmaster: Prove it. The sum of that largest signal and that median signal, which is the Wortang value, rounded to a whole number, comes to 51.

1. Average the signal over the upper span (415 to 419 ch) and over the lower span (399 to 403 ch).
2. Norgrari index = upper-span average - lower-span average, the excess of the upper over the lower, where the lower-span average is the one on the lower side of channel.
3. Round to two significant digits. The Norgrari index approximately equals 14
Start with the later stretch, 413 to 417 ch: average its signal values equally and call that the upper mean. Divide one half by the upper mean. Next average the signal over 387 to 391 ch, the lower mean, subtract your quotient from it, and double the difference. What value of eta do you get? 41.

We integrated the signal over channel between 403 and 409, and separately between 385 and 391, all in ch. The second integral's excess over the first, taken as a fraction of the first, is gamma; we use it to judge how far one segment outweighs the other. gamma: 0.2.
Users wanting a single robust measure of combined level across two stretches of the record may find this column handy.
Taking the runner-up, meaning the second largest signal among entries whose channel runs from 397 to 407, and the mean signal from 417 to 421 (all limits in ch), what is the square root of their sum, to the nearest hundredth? 6.87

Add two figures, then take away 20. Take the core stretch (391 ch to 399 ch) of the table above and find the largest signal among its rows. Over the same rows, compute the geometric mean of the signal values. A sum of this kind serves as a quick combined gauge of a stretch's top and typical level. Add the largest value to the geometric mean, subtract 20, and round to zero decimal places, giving 12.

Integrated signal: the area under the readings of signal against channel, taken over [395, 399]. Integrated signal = 54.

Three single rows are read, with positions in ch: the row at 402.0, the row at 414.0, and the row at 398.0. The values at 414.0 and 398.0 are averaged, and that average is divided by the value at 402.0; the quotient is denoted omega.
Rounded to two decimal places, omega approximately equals 1.27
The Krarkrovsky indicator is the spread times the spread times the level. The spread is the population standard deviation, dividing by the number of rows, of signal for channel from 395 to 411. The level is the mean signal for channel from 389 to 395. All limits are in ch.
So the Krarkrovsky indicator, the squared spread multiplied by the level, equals 227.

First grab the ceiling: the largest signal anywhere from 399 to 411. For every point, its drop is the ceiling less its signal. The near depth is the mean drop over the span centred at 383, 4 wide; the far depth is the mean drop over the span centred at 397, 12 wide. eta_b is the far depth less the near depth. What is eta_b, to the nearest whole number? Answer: 11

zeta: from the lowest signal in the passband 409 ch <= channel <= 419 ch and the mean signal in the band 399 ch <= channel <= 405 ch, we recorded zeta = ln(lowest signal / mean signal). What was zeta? 0.4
